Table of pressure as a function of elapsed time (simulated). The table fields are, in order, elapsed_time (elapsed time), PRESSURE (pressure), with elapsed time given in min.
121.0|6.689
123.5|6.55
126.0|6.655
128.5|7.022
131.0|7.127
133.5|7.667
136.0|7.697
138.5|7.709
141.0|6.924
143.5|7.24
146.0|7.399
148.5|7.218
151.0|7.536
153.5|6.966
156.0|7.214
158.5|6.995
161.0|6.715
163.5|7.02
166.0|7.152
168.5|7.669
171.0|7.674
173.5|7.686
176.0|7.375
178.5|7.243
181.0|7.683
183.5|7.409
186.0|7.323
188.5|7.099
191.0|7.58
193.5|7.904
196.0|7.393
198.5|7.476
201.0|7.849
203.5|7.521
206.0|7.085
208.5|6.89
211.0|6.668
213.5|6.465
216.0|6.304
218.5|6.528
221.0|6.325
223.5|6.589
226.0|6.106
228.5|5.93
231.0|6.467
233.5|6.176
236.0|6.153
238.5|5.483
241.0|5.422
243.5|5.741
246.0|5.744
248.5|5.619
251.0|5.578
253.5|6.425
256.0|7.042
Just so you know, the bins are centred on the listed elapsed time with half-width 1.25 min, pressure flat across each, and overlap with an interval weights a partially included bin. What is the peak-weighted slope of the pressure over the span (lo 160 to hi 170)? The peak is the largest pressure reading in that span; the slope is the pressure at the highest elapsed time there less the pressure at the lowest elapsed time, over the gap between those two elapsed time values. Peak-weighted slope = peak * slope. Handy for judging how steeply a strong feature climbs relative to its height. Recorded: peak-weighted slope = 1.0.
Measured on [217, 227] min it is -0.4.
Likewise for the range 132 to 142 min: -0.8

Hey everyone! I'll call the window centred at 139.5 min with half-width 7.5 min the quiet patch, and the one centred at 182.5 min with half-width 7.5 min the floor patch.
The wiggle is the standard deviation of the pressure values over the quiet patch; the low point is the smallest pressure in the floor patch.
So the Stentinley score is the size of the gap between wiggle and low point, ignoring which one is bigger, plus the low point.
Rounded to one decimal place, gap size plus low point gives 13.9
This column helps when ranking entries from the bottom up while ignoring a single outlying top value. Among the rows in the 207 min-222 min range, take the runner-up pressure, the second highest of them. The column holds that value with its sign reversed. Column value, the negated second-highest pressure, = -6.7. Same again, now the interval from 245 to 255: -5.7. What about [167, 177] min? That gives -7.7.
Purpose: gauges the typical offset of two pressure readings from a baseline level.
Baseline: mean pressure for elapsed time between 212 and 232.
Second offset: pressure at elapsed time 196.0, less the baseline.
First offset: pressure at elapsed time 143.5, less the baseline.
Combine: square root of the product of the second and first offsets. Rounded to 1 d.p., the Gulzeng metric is 1.0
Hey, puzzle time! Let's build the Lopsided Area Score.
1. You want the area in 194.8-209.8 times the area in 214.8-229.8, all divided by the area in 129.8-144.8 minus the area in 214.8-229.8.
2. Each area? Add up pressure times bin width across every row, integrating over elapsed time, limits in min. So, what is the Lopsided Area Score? 634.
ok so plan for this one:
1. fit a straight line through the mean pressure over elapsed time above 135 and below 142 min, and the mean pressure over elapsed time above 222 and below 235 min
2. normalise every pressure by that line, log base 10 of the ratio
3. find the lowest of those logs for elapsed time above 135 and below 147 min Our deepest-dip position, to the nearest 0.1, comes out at 141.0 min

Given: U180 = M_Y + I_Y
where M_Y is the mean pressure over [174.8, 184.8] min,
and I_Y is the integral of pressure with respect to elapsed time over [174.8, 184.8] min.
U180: 82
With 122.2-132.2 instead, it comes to 75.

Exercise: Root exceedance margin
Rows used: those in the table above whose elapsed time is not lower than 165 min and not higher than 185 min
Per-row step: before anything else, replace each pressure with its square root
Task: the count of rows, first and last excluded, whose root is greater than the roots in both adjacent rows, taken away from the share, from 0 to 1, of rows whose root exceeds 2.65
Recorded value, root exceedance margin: -1.0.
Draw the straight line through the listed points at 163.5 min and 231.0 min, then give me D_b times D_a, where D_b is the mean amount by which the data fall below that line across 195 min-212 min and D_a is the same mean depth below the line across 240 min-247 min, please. -0.42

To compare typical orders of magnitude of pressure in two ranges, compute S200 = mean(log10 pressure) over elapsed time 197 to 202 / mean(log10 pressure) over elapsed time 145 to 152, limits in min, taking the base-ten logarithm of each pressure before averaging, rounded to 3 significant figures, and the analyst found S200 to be 1.02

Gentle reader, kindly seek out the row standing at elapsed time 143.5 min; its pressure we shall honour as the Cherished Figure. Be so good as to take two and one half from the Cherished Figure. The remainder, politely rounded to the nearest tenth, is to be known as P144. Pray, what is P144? 4.7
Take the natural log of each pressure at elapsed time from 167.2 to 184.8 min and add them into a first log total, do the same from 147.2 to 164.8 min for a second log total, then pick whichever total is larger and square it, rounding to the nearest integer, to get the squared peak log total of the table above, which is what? 200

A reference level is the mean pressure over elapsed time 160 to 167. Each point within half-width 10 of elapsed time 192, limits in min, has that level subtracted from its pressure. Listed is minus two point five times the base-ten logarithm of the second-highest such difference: 0.13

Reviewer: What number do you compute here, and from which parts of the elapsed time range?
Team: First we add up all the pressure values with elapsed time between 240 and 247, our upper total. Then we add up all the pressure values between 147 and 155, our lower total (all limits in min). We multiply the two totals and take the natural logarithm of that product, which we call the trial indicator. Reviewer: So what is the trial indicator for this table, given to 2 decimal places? 5.91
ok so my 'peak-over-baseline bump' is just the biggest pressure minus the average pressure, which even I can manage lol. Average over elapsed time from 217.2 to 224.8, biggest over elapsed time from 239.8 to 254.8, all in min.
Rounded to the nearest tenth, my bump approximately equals -0.1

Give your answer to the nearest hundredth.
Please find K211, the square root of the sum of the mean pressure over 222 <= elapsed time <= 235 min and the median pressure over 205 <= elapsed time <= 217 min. 3.59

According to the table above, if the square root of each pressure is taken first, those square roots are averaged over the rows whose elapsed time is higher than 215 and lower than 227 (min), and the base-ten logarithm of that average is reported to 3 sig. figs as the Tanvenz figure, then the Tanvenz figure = 0.402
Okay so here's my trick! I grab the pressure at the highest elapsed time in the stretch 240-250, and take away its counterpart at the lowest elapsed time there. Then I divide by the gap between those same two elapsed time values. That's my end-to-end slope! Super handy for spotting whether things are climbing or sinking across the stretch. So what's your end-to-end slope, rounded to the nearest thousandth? 0.026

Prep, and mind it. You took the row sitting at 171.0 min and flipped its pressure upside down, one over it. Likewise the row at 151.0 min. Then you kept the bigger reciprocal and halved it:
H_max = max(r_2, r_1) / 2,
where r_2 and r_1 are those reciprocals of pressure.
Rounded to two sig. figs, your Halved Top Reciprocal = 0.066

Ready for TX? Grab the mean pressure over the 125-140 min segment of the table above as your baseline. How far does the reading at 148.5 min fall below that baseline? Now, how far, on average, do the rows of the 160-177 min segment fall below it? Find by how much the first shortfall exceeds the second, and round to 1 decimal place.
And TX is 0.1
